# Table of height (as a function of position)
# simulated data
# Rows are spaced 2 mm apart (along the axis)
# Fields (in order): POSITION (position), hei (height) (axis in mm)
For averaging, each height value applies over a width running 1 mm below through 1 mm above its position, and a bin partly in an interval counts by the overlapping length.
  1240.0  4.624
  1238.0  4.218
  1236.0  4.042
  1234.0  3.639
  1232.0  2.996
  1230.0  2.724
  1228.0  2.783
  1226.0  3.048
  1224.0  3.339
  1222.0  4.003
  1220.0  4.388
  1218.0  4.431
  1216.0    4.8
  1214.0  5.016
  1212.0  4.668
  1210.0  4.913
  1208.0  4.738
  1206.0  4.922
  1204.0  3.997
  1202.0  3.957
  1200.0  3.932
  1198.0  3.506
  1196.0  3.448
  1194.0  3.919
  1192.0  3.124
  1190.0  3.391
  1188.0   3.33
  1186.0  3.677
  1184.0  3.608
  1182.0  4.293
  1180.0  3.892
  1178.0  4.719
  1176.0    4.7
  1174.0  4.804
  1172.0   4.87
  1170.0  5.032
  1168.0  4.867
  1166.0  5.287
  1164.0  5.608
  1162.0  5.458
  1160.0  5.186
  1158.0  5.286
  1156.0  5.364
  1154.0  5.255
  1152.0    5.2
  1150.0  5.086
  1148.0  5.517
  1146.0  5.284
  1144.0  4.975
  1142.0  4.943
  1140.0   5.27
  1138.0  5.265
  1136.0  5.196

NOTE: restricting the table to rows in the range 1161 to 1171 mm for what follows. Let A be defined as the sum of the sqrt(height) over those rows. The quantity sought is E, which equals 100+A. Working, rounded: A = 11.5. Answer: 111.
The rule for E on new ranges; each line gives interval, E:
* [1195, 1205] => 110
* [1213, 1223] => 111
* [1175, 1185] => 110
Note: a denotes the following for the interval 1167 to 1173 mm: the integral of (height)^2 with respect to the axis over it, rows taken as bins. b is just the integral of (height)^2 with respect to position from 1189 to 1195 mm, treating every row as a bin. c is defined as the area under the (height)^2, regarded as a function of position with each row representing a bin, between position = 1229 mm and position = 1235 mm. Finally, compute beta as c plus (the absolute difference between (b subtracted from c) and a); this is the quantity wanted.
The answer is 219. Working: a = 145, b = 73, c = 59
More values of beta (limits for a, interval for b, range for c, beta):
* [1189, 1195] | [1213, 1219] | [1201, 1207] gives 209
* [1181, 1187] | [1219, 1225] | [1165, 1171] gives 183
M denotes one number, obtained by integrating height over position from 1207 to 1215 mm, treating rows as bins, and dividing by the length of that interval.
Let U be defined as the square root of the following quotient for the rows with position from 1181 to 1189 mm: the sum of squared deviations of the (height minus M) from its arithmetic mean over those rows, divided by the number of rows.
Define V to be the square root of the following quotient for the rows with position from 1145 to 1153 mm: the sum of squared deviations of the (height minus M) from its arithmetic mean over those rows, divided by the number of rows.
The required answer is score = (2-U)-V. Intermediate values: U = 0.35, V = 0.16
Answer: 1.49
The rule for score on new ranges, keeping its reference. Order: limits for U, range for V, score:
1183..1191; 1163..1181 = 1.41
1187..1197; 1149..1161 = 1.65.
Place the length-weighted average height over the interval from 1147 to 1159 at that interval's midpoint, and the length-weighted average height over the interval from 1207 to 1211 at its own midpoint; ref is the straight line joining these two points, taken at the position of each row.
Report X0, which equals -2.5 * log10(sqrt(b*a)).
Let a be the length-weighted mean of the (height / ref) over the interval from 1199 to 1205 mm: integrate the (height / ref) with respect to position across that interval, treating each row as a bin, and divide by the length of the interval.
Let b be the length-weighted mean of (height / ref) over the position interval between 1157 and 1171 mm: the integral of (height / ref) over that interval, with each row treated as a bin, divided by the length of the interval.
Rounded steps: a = 0.81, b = 1.01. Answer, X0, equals 0.11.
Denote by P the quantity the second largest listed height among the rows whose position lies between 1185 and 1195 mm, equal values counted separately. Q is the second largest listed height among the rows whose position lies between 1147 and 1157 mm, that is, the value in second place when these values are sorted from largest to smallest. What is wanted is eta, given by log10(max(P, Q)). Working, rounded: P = 3.677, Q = 5.364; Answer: 0.73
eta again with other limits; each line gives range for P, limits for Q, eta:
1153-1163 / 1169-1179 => 0.73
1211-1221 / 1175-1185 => 0.68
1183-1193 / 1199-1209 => 0.68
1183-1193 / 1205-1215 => 0.69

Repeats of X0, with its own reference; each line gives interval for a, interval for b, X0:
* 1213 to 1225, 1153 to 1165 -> 0.04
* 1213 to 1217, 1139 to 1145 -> 0.02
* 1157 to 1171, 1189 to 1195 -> 0.19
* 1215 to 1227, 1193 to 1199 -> 0.26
